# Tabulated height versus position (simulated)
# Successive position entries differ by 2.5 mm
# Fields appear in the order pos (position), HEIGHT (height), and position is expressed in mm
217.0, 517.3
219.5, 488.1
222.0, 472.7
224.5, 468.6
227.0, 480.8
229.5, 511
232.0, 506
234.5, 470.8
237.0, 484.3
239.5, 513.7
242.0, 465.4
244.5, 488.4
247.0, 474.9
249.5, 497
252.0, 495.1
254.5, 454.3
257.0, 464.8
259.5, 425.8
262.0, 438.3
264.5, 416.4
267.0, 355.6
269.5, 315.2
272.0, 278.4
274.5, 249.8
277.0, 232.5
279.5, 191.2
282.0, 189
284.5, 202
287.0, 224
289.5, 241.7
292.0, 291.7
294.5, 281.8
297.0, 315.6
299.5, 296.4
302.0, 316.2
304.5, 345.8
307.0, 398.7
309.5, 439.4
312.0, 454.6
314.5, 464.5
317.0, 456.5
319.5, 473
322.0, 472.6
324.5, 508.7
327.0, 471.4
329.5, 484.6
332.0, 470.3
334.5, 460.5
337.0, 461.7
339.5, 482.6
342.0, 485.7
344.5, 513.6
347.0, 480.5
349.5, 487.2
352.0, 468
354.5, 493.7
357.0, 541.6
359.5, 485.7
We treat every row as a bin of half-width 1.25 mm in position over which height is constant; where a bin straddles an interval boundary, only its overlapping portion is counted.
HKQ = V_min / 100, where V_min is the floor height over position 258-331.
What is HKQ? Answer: 1.9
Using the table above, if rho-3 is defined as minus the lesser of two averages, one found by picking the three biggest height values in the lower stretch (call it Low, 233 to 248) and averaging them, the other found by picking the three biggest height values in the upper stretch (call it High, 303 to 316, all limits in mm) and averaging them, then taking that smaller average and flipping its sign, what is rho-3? -453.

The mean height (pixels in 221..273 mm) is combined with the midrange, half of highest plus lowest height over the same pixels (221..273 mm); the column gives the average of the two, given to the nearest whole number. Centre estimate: 424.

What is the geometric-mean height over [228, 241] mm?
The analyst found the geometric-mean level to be 497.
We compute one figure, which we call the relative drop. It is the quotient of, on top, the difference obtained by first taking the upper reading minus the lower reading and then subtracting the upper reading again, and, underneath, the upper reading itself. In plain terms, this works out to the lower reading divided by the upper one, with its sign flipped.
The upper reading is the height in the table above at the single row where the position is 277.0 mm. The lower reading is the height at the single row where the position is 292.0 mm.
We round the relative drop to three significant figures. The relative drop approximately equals -1.25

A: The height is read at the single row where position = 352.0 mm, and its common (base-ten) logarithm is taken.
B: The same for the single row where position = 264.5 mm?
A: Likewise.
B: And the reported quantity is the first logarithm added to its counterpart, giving 5.29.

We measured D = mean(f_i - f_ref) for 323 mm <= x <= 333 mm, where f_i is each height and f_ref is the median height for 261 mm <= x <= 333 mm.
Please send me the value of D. 138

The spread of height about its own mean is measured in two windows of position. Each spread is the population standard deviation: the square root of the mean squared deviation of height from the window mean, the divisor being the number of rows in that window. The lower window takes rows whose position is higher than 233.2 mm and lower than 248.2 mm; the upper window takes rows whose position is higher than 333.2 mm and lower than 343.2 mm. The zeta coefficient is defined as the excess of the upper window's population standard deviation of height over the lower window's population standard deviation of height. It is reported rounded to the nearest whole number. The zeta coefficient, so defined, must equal -4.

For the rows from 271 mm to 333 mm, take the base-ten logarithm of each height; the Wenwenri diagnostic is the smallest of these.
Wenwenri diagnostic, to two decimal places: 2.28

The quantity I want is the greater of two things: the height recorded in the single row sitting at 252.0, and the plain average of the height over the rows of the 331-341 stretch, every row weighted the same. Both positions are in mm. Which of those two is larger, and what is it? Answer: 495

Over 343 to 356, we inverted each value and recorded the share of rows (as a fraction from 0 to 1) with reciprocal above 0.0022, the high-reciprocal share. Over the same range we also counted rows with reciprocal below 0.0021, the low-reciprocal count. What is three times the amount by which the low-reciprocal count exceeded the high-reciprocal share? 12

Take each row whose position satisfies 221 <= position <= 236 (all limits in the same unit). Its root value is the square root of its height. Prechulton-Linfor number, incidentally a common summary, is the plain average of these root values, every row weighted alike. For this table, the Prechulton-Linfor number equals 22.0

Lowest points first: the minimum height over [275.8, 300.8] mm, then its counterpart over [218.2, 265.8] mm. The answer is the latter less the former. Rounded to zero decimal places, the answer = 227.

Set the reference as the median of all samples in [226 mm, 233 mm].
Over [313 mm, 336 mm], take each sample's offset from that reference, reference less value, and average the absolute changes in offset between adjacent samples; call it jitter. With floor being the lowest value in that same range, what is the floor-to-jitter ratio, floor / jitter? 27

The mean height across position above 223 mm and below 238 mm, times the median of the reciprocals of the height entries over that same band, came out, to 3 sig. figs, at 1.01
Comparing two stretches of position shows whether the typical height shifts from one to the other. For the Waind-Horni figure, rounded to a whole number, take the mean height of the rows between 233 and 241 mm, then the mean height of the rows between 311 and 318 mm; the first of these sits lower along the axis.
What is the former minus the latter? 31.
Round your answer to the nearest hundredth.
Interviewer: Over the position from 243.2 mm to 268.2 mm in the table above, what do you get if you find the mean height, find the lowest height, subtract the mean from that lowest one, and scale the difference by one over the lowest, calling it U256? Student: -0.27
